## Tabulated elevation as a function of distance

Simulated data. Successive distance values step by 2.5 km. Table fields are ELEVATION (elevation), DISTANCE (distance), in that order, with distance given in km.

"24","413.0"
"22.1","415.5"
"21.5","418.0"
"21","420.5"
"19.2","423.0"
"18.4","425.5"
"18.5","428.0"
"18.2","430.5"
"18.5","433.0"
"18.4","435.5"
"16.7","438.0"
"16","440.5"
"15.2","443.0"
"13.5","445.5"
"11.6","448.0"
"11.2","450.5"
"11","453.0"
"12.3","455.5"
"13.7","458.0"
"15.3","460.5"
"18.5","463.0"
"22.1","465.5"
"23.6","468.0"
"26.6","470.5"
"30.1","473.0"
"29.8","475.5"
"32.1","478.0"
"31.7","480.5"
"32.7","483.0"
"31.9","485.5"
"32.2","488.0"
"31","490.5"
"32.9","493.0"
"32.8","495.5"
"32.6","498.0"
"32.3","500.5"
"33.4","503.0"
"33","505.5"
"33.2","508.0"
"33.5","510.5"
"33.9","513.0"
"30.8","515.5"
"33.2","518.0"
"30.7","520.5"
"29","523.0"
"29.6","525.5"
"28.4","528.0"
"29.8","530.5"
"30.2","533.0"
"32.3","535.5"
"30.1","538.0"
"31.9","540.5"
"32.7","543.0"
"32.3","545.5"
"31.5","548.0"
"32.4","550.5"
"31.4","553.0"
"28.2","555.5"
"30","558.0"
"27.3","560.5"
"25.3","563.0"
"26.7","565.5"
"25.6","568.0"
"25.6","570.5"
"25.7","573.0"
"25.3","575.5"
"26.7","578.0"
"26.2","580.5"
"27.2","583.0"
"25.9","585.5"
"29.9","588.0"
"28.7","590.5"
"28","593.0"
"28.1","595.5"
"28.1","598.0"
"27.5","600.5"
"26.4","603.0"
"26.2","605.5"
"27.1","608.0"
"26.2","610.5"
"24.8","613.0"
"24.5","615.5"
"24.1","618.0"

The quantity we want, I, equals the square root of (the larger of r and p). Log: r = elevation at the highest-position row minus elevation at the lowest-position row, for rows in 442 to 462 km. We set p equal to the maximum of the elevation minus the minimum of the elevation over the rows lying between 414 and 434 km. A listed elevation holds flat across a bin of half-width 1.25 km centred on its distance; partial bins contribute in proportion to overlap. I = 1.97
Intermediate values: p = 3.9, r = 0.1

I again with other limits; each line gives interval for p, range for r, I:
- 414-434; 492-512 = 1.97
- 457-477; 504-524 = 4.05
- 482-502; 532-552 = 1.48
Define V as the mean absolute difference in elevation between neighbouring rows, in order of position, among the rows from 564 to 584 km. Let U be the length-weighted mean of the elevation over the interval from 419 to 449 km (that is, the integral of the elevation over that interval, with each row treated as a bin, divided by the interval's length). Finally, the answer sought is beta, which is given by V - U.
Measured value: -17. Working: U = 17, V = 0.6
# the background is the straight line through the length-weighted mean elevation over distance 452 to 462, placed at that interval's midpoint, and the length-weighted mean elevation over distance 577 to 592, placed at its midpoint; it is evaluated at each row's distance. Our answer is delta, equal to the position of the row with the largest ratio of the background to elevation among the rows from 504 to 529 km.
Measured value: 528.0 km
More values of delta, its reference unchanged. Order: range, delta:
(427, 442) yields 440.5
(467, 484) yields 468.0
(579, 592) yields 585.5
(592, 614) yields 613.0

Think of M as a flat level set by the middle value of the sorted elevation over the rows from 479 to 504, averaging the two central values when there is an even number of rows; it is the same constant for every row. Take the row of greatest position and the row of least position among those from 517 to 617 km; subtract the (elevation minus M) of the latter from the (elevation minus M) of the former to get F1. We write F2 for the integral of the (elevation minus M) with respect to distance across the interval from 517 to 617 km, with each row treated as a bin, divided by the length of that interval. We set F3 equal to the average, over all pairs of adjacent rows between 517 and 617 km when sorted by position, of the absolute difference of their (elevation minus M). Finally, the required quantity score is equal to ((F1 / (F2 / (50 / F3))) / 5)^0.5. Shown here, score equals 4.3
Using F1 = -8.7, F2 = -4.1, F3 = 1.2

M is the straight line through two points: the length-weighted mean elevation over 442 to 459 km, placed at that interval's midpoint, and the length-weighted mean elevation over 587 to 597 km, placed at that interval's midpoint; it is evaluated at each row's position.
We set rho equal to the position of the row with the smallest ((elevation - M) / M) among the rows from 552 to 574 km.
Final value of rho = 573.0 km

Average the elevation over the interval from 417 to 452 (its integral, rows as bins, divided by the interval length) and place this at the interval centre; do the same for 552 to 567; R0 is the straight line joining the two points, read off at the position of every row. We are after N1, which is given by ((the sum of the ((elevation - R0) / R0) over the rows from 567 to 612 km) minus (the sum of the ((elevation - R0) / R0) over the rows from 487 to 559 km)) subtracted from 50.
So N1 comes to 60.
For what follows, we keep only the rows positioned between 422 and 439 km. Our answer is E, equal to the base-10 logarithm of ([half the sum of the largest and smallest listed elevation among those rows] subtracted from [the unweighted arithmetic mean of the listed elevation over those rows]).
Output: -0.49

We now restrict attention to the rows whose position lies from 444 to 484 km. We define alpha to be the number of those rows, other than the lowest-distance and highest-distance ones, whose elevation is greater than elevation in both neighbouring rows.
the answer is 2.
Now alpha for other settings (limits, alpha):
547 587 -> 6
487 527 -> 4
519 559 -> 4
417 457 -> 2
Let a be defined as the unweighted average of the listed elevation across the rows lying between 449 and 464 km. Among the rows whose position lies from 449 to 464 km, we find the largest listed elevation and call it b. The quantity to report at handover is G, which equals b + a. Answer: 32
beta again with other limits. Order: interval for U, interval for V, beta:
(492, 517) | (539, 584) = -32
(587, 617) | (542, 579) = -26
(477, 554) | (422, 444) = -31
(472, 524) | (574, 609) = -31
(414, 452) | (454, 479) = -15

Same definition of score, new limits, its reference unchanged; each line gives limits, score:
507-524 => 8.0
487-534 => 5.0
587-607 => 3.8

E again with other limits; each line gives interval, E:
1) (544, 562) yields -0.23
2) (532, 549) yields -0.77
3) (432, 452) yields -0.54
